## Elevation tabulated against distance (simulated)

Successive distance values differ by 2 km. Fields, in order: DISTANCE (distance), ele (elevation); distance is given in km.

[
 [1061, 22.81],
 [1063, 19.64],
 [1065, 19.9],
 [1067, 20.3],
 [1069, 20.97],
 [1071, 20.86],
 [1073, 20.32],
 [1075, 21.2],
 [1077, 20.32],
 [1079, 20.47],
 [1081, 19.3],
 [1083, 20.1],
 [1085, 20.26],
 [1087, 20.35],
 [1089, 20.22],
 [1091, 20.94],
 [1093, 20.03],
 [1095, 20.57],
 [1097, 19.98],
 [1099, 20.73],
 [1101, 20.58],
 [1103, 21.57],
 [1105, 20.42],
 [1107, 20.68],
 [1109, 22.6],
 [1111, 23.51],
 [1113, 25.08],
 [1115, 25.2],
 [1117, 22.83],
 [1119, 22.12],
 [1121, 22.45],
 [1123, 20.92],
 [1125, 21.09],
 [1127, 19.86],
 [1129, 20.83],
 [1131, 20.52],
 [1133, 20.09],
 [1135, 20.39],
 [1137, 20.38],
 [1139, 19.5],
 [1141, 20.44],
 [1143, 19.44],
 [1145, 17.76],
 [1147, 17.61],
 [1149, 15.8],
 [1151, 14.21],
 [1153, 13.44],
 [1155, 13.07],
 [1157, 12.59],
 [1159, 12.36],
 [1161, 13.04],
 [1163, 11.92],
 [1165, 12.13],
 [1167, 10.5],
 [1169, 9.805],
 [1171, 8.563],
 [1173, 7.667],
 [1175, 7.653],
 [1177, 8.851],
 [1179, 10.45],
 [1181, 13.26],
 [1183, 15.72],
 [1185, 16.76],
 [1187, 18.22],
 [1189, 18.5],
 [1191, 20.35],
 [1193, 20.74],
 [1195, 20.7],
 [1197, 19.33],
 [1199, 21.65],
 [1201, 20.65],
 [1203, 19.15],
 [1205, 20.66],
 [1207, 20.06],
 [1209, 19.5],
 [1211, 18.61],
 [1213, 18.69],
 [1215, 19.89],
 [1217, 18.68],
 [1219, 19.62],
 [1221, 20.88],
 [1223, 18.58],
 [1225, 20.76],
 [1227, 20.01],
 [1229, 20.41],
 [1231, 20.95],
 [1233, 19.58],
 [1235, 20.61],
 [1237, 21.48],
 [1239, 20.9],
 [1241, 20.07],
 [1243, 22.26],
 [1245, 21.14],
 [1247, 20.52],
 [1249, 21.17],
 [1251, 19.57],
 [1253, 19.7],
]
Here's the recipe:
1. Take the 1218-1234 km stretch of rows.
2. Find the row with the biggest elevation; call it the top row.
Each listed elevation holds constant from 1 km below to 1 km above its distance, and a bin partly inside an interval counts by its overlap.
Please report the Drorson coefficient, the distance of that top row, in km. 1231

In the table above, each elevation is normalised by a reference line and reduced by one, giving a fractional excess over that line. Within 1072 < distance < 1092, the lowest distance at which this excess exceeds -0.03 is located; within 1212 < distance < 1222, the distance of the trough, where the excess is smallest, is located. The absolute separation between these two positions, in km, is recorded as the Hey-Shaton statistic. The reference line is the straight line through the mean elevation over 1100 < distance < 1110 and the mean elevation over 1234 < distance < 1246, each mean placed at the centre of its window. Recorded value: 142 km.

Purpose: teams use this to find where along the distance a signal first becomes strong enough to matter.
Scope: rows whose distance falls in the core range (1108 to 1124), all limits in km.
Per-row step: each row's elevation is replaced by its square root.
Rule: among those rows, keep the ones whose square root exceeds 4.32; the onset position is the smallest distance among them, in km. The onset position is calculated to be 1109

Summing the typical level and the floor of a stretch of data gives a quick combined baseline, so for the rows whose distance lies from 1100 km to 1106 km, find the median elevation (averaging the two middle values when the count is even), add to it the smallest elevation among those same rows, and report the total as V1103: 41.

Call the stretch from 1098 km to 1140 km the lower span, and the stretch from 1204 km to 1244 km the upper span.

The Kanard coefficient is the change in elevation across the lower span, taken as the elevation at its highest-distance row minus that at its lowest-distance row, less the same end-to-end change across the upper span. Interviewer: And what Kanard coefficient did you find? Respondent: -3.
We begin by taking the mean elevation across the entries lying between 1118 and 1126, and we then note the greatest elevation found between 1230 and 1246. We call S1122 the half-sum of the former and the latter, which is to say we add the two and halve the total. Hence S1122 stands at 22.0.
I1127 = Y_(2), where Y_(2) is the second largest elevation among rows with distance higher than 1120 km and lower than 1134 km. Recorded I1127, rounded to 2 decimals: 21.09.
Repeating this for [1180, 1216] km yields 20.74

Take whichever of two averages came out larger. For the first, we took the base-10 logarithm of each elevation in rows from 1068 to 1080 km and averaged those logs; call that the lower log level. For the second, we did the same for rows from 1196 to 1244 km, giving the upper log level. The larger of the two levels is 1.316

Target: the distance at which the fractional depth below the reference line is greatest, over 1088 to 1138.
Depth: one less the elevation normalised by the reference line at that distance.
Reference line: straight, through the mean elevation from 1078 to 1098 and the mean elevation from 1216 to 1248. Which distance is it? 1127 km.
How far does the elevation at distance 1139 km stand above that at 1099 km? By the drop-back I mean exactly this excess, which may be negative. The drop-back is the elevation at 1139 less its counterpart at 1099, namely -1.2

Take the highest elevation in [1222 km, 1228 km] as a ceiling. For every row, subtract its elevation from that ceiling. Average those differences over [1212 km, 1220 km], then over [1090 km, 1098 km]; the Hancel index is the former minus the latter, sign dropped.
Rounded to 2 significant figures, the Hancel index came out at 1.2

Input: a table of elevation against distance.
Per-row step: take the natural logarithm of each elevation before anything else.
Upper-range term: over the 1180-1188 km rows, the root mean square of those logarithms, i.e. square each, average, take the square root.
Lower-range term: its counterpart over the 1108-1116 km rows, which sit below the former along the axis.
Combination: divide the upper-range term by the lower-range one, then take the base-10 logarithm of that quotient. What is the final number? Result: -0.060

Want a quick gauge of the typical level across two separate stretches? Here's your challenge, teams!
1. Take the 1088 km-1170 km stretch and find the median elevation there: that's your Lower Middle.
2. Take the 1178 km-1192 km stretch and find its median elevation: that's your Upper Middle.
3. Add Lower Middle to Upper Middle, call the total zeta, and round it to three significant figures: 37.1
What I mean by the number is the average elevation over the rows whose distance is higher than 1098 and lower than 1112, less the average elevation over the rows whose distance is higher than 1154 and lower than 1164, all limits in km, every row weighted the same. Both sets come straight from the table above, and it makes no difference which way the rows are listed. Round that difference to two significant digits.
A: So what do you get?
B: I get 8.8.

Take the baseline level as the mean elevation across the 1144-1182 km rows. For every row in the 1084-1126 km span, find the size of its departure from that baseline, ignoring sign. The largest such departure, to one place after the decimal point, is 13.1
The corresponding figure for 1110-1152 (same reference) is 13.1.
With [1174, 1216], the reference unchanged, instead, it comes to 9.5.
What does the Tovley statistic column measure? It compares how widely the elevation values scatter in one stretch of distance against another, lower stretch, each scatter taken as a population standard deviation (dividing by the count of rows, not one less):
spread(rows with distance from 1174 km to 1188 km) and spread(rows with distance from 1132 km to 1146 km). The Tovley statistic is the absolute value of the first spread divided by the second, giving 4.3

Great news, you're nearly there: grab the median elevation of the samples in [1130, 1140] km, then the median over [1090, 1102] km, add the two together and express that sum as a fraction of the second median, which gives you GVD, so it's 1.99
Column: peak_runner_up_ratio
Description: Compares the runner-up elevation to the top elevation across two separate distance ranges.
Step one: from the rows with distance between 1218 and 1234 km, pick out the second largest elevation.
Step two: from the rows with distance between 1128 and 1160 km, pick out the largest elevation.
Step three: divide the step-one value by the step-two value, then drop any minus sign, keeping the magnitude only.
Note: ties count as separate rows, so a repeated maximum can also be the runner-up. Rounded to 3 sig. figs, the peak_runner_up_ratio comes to 1.00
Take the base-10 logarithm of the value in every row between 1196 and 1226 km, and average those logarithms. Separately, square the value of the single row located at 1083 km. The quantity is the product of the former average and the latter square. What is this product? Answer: 523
